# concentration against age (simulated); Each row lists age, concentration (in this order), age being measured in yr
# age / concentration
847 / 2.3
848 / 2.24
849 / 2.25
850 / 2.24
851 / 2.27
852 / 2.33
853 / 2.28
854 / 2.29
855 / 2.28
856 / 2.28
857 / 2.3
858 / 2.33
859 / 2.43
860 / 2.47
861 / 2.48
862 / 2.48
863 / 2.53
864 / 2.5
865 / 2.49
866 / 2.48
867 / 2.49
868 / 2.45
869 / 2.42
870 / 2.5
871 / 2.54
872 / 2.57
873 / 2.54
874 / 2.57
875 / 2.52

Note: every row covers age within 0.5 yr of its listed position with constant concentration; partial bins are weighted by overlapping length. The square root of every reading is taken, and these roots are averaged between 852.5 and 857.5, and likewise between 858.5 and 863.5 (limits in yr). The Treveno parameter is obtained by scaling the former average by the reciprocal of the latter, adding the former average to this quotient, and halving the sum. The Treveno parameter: 1.236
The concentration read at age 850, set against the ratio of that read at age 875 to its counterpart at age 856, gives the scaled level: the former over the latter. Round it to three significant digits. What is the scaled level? 2.03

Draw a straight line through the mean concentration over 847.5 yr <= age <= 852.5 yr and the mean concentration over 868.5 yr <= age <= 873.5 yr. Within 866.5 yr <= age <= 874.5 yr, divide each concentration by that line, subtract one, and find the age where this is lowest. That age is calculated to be 869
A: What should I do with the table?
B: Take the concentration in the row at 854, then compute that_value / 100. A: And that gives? 0.0229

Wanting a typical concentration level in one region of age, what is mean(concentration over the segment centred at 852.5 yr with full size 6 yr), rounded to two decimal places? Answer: 2.28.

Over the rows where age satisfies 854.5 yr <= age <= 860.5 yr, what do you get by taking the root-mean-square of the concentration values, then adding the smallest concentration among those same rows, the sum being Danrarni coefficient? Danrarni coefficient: 4.63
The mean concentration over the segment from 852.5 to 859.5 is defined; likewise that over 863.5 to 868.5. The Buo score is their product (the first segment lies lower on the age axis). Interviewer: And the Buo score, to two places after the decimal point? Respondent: 5.74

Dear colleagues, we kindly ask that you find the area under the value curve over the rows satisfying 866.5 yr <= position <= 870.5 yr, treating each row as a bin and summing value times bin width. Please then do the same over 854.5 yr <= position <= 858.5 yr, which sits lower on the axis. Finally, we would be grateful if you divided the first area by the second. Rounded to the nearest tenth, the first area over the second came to 1.1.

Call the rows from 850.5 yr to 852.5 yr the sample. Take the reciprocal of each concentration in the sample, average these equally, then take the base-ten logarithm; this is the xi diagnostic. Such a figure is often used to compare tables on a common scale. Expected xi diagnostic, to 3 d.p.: -0.362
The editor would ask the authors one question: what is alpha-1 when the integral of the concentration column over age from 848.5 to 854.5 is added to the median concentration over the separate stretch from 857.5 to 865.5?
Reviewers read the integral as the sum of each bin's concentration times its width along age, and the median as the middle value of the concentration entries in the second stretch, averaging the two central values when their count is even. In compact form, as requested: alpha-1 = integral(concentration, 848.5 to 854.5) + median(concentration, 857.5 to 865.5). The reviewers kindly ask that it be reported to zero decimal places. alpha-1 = 16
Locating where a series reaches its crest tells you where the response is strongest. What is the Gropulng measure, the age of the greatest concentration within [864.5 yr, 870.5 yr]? 870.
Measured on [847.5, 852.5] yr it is 852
